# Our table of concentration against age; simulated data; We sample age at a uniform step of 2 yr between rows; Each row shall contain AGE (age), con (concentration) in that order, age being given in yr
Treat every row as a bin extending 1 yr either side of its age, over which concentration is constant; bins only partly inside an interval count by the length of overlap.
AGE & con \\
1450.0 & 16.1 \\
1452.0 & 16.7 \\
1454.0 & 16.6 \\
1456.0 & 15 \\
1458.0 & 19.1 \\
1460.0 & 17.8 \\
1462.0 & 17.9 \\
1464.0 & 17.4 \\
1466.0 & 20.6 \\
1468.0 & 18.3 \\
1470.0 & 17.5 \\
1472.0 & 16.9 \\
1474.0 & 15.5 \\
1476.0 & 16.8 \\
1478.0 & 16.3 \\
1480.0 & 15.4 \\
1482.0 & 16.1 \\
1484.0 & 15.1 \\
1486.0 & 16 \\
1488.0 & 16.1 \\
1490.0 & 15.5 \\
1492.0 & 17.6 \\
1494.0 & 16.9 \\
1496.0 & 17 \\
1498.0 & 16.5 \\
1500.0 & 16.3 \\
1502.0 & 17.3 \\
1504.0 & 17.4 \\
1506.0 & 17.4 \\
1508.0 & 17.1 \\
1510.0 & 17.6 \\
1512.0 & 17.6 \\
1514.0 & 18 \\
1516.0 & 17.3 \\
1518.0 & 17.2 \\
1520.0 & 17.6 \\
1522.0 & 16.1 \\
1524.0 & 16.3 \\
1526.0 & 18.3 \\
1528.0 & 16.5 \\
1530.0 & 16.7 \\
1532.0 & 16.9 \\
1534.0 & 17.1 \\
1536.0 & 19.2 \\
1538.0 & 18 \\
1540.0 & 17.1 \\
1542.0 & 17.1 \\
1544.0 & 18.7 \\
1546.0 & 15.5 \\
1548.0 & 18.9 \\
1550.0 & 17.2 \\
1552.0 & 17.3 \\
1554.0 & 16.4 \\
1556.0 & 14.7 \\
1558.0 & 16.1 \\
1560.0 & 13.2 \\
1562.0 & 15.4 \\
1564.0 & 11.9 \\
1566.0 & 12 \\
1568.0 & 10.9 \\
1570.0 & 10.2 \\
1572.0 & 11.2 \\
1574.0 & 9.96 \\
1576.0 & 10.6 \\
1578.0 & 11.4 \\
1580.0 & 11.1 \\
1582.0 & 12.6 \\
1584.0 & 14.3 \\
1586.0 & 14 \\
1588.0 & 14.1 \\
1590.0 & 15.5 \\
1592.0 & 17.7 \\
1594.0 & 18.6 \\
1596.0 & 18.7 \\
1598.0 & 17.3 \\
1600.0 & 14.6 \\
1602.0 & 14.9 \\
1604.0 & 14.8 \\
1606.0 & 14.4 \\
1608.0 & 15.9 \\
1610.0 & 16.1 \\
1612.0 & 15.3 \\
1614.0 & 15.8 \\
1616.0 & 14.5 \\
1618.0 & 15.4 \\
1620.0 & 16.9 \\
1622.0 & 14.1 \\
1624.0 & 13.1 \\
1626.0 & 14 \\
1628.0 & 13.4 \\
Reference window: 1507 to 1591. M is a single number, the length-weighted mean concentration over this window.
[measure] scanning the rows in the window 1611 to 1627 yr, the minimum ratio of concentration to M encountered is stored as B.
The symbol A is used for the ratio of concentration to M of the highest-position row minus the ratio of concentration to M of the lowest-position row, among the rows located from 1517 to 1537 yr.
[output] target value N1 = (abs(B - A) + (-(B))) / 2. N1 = -0.07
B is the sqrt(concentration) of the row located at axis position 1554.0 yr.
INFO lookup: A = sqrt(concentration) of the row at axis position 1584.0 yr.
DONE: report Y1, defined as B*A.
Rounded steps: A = 3.78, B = 4.05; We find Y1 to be 15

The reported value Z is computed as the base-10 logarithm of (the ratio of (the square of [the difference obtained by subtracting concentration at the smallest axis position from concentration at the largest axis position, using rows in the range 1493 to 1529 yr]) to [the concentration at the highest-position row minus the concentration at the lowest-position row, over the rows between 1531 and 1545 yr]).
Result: -1.1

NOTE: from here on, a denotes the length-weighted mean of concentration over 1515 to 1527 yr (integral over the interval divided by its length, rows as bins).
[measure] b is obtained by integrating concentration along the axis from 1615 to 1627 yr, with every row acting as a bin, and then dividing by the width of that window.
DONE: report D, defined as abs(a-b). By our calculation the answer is 2.5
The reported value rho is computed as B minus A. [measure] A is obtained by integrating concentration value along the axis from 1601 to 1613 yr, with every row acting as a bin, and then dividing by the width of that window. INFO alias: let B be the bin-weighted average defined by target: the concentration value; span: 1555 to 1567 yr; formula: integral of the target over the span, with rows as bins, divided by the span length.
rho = -1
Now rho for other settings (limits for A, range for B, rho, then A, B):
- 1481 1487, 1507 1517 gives 2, 15.7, 17.5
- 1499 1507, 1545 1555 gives 0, 17.1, 17.1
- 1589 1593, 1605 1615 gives -1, 16.6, 15.5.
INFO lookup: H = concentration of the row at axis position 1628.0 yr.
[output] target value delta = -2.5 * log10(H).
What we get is -2.82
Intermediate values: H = 13.4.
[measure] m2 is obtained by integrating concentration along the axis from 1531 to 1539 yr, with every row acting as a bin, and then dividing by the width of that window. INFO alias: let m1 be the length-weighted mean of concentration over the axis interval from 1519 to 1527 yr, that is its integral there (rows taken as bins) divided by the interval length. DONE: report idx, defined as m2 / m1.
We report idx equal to 1.04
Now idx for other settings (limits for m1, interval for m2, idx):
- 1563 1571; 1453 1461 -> 1.52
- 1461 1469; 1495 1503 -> 0.90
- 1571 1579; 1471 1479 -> 1.52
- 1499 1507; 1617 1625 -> 0.87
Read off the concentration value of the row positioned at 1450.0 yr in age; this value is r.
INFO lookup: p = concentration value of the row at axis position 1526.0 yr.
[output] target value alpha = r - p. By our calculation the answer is -2.2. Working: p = 18.3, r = 16.1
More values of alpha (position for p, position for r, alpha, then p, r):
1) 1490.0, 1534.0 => 1.6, 15.5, 17.1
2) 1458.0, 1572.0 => -7.9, 19.1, 11.2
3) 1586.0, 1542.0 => 3.1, 14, 17.1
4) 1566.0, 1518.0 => 5.2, 12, 17.2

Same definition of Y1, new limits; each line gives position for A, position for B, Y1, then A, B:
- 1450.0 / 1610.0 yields 16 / 4.01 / 4.01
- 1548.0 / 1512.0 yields 18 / 4.35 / 4.20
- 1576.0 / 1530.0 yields 13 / 3.26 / 4.09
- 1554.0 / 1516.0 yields 17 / 4.05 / 4.16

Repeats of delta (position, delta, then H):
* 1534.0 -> -3.08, 17.1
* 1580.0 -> -2.61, 11.1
